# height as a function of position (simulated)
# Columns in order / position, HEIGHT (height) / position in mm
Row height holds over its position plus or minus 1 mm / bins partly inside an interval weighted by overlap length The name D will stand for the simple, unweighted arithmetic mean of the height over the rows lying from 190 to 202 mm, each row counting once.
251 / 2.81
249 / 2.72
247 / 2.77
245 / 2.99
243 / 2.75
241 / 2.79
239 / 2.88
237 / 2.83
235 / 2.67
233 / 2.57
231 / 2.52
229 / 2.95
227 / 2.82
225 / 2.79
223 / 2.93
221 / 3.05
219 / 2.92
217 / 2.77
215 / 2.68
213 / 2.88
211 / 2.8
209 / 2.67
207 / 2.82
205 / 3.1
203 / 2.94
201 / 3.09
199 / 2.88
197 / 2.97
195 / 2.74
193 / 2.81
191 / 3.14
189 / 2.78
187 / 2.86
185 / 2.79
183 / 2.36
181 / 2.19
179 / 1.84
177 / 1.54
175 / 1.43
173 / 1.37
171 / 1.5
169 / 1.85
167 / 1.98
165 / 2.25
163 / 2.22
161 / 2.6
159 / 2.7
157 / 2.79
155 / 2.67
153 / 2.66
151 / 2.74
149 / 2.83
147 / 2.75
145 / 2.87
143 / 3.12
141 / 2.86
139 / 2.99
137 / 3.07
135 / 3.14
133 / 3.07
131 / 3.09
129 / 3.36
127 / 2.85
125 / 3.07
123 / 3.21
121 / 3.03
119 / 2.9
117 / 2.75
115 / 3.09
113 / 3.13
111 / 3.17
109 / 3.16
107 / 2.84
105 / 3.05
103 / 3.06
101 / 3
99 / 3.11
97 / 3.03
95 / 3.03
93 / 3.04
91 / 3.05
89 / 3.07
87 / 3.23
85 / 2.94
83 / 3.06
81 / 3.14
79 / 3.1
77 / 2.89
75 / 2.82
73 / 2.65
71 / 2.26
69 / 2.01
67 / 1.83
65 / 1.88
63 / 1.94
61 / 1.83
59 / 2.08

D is 2.9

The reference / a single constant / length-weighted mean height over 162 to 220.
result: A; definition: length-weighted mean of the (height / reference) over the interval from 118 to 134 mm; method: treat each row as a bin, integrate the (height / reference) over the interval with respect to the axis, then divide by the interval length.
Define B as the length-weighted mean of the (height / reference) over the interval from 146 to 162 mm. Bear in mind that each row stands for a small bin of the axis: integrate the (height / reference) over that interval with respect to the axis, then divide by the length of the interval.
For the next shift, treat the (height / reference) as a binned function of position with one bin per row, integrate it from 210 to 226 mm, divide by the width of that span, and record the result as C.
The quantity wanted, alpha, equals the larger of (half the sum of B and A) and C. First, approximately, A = 1.23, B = 1.09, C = 1.15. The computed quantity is 1.163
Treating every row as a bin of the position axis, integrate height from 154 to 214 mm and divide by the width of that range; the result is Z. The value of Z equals 2.49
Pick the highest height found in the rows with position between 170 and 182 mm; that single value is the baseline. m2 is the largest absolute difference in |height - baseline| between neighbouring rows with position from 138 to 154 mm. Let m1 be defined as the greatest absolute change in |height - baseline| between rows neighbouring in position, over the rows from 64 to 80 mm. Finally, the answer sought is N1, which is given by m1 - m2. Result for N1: 0.13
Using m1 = 0.39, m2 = 0.26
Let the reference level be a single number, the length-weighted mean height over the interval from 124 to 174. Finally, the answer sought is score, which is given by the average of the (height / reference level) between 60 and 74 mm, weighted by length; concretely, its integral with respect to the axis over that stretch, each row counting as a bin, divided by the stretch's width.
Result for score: 0.77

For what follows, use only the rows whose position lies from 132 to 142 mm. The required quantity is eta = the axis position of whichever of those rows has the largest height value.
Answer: 135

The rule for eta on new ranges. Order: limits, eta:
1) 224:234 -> 229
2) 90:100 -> 99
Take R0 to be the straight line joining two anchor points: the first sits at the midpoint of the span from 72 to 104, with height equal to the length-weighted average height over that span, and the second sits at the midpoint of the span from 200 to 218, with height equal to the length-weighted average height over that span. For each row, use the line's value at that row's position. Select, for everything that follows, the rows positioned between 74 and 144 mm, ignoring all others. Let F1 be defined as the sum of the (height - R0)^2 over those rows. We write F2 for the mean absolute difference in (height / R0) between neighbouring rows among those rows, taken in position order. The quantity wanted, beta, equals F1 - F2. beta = 0.7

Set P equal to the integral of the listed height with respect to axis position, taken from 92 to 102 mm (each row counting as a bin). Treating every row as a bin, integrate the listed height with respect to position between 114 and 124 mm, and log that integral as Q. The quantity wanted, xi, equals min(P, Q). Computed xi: 30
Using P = 30.4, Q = 30.0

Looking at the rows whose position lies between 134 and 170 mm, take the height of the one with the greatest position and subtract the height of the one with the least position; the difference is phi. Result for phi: -1.3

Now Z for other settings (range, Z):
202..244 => 2.82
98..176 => 2.75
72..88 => 2.98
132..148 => 2.98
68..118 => 2.95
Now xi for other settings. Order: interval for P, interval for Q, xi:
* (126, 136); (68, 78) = 25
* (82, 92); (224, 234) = 27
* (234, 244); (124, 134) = 28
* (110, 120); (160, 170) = 22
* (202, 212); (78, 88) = 29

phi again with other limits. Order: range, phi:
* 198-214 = 0.0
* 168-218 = 0.9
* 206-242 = 0.0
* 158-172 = -1.2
